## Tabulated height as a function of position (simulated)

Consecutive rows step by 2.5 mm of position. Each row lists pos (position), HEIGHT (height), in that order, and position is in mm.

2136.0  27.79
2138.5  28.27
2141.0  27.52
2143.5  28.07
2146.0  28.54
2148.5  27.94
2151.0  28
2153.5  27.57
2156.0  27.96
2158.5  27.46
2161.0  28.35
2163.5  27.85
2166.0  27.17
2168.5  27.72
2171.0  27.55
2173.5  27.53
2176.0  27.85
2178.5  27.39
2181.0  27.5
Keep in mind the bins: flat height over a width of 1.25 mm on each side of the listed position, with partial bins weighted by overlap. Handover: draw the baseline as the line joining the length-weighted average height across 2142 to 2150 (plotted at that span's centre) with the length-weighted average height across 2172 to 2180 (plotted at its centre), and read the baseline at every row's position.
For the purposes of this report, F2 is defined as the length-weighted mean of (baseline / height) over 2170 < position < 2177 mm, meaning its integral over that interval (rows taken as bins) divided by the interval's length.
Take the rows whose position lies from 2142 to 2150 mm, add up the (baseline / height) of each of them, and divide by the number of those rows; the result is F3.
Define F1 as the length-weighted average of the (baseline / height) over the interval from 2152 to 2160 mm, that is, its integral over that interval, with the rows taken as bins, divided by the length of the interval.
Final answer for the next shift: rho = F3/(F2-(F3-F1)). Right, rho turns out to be 0.989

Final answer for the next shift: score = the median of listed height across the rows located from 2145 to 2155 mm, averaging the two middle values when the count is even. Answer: 28.0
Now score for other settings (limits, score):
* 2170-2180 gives 27.5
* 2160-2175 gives 27.6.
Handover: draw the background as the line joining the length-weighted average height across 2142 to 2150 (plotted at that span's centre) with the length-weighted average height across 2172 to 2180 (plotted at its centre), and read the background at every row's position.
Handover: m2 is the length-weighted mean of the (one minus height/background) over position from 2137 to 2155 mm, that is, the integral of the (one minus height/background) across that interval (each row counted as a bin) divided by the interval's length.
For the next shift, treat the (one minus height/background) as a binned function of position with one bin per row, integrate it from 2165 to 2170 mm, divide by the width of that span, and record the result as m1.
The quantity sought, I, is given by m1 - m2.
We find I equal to 0.004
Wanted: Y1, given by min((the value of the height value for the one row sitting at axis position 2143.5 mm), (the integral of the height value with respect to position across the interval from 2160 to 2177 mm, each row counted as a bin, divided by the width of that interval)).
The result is 27.7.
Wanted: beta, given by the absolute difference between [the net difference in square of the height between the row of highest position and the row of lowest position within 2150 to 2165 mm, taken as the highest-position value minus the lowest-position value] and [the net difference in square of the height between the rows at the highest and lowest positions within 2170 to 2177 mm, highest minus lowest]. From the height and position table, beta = 25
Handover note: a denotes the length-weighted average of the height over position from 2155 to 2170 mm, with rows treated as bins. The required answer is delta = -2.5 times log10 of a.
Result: -3.608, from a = 27.7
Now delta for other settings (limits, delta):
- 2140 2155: -3.616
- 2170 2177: -3.604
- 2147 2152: -3.618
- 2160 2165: -3.619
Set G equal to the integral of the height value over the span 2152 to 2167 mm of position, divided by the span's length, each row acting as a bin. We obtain 27.7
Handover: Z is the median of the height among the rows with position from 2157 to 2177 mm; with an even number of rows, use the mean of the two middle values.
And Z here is 27.6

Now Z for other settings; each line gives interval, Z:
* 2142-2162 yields 28.0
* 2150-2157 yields 28.0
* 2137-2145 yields 28.1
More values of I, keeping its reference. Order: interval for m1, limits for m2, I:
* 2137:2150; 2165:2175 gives -0.002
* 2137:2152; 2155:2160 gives -0.003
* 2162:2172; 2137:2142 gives -0.007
